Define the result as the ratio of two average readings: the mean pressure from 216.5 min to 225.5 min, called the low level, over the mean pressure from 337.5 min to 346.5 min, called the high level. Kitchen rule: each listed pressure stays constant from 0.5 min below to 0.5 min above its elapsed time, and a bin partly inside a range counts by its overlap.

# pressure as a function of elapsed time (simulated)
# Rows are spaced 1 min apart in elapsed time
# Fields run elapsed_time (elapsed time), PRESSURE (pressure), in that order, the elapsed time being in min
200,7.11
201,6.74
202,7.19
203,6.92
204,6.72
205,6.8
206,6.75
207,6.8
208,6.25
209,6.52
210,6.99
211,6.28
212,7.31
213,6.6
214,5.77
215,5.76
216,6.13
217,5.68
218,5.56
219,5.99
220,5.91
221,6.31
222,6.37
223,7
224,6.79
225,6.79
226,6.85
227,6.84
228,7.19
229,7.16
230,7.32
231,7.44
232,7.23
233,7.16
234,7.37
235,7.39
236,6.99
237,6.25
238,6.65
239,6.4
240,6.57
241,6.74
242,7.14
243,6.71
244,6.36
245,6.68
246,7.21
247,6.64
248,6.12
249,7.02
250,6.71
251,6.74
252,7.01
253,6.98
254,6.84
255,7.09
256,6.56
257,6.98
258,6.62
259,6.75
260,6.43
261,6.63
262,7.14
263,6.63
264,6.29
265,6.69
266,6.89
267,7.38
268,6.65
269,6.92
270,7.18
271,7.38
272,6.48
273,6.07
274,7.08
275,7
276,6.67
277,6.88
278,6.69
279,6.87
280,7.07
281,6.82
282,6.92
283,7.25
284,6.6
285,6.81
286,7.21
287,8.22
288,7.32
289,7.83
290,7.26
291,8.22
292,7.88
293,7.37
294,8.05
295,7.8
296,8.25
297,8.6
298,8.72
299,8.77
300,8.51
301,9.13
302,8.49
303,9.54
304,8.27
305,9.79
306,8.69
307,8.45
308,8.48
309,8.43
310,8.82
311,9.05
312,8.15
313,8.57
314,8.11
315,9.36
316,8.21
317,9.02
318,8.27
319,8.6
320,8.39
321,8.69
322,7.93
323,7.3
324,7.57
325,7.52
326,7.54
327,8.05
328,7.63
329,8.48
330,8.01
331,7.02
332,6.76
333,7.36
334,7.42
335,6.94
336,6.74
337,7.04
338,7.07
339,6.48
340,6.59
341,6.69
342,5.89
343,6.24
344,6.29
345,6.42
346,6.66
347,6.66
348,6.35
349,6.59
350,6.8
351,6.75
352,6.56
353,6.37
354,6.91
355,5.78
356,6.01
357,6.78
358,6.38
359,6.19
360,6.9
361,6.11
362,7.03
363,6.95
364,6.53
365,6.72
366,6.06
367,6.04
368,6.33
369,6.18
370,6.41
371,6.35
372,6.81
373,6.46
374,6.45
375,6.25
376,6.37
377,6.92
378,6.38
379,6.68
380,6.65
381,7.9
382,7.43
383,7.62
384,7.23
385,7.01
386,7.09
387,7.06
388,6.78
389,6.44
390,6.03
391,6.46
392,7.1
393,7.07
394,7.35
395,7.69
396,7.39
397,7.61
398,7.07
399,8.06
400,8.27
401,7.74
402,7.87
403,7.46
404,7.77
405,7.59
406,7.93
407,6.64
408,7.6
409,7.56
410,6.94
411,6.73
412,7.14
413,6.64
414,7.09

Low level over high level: 0.97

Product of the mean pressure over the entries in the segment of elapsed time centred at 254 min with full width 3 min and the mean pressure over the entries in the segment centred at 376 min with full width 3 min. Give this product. 45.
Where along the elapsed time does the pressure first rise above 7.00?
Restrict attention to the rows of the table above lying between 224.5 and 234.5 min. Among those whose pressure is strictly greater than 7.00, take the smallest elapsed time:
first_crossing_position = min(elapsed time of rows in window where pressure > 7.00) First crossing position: 228 min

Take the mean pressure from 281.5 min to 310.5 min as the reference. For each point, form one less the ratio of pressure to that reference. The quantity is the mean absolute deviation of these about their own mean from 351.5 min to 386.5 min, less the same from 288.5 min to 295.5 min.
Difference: 0.015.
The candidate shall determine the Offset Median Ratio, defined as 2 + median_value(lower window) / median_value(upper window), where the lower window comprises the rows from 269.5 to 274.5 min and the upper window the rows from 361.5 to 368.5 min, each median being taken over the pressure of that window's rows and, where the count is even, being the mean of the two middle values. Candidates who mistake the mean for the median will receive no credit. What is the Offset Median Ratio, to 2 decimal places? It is 3.08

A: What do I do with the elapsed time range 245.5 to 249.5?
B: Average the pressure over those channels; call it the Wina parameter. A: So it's 6.75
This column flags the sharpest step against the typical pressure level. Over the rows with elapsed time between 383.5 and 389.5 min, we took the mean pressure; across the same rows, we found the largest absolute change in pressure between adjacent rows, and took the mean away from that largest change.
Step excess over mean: -6.6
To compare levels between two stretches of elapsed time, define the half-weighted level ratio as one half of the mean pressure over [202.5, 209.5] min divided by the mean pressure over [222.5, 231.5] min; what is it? 0.47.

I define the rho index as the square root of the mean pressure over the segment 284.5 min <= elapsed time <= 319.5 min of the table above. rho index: 2.89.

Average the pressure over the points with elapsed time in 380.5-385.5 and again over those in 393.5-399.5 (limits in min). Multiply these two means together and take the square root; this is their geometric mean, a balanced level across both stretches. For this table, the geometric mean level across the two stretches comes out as 7.5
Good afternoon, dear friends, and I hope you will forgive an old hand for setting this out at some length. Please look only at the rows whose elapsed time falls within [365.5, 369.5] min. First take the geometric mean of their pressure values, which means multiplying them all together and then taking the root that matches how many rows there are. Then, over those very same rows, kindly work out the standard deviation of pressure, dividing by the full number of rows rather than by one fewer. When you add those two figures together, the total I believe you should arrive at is 6.27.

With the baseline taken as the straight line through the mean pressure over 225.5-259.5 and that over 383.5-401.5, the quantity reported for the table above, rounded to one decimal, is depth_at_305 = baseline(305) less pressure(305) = -2.8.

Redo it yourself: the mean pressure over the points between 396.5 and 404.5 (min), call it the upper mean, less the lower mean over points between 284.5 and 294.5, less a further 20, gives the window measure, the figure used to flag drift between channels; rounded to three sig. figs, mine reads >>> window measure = -19.9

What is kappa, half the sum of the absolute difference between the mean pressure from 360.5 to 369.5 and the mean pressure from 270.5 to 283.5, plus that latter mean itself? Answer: 3.6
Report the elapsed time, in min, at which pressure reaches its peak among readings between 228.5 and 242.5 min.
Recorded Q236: 231 min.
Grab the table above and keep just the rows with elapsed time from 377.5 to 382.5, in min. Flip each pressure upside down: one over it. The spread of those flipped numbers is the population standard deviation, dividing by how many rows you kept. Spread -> 0.011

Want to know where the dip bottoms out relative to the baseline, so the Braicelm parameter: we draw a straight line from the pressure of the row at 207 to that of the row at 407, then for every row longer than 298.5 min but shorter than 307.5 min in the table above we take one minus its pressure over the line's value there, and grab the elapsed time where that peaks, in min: 304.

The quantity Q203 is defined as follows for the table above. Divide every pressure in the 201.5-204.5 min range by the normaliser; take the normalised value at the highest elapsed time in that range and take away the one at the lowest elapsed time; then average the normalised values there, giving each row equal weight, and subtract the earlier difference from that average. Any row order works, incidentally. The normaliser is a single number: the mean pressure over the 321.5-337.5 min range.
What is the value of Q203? 0.99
